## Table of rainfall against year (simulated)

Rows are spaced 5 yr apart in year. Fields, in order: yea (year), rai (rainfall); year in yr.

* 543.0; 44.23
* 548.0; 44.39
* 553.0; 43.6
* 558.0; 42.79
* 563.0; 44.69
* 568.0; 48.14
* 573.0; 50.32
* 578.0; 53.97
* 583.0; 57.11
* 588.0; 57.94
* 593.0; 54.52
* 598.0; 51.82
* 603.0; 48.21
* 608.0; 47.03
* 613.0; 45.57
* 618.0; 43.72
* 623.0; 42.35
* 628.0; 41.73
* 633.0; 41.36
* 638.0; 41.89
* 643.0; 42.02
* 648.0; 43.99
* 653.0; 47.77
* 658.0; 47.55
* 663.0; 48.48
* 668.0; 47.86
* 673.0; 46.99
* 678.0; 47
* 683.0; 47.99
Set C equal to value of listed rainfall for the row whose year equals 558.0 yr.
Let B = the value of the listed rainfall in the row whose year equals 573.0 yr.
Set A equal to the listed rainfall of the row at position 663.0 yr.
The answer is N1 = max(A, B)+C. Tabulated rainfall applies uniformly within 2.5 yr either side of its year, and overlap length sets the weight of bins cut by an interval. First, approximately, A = 48.48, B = 50.32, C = 42.79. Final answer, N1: 93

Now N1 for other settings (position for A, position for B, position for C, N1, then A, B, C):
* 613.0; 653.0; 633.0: 89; 45.57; 47.77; 41.36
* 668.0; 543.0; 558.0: 91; 47.86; 44.23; 42.79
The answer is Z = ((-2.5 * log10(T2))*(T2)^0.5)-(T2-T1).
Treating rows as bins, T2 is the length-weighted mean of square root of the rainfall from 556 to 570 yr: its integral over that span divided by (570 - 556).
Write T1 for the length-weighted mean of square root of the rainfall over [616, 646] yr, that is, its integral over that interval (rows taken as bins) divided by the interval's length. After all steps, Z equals -5.59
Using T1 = 6.5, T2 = 6.7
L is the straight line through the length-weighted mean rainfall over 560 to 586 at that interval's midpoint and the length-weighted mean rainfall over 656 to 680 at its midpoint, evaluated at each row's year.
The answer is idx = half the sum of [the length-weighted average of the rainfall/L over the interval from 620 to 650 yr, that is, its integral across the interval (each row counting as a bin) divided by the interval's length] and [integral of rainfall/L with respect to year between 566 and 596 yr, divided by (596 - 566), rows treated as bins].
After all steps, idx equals 0.96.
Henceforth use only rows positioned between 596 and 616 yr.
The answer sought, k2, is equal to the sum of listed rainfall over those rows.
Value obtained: 193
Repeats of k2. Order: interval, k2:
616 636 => 169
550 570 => 179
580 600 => 221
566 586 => 210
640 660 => 181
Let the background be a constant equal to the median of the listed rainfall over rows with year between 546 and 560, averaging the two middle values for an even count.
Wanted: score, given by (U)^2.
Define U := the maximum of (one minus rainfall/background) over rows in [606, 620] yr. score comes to 0.000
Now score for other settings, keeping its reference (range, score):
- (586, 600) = 0.036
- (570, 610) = 0.006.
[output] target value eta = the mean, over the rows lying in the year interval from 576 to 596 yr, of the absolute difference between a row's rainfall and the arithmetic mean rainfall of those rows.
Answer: 1.6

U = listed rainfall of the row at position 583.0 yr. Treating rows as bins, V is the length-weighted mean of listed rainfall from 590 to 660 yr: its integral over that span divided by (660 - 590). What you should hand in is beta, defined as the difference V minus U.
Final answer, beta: -11.4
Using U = 57.11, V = 45.8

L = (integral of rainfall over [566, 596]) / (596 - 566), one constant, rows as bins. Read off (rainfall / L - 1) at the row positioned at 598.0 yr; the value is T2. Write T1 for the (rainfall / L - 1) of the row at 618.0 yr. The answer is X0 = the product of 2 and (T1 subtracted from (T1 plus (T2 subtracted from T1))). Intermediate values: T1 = -0.19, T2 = -0.04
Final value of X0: -0.3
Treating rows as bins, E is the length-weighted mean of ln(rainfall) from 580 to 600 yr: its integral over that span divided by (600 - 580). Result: 4.01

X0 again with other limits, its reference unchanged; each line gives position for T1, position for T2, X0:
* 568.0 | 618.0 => 0.2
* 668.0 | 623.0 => 0.2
